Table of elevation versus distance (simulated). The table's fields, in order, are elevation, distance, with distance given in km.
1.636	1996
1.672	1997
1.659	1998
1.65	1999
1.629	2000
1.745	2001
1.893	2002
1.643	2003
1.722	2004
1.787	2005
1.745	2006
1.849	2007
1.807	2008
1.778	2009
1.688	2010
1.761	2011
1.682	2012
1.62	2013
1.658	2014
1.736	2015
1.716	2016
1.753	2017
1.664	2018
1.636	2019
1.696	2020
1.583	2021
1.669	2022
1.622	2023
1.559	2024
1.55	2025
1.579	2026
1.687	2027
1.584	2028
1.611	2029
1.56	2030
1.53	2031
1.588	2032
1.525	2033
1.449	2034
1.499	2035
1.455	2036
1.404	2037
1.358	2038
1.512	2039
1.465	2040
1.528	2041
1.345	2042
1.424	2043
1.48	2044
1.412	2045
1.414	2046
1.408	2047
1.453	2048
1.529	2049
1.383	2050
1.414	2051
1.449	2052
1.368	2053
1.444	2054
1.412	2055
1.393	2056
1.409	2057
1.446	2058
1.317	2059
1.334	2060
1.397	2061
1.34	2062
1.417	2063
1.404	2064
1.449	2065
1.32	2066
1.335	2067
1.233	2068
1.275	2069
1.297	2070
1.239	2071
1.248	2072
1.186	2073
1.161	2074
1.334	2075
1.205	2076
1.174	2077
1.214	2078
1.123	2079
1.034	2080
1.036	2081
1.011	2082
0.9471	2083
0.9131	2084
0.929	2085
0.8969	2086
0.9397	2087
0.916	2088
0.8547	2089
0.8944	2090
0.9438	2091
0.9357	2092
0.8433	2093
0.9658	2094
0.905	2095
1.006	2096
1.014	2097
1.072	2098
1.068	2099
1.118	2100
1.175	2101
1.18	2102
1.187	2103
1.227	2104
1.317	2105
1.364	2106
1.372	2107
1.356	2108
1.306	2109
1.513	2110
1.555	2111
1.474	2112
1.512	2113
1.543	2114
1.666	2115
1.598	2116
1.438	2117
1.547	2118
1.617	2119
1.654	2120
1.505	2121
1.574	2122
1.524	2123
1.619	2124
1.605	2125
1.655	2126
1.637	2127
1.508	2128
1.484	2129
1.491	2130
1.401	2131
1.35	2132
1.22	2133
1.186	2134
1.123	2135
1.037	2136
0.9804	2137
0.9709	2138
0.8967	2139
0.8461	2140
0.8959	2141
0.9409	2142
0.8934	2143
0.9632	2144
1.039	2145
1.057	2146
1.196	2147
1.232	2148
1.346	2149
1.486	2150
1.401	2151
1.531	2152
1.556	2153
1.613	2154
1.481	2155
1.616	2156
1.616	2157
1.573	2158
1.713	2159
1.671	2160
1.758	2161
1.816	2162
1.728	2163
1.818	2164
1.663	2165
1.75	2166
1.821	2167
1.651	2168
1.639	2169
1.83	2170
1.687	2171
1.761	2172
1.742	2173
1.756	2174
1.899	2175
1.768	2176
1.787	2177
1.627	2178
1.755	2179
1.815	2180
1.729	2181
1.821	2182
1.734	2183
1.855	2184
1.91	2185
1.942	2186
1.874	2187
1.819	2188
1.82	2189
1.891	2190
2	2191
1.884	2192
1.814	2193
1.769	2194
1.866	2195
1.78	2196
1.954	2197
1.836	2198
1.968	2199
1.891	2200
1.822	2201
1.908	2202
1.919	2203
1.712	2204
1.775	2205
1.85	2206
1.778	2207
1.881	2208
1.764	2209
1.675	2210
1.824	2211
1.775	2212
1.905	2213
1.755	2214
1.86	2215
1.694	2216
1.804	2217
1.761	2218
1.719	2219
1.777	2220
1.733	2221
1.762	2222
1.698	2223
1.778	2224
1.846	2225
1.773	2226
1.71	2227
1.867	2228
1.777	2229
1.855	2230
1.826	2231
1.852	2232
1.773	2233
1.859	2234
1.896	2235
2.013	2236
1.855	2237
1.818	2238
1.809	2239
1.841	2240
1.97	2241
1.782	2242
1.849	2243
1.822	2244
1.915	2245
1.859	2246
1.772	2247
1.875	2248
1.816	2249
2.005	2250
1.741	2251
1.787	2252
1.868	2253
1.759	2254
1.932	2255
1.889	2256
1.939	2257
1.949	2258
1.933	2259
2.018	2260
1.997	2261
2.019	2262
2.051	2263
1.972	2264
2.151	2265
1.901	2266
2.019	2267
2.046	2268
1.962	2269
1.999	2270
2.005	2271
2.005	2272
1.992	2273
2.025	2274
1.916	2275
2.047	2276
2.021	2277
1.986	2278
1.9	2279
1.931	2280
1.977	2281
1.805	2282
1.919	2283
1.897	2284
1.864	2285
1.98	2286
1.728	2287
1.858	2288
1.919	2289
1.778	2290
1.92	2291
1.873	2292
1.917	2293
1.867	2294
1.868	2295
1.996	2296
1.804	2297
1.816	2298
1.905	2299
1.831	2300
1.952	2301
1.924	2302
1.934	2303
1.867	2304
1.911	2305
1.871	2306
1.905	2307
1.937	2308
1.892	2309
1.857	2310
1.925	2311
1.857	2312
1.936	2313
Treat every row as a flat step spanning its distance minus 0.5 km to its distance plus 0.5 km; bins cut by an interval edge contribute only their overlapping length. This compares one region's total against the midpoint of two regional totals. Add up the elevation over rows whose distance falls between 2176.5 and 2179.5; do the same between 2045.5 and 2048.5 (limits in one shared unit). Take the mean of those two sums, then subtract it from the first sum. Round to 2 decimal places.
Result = 0.45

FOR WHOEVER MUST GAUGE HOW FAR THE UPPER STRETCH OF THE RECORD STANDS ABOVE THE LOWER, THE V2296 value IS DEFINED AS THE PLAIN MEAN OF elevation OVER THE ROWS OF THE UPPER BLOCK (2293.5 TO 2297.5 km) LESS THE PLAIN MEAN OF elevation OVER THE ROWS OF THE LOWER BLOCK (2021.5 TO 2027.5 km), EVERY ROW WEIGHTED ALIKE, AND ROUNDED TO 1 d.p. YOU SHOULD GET 0.3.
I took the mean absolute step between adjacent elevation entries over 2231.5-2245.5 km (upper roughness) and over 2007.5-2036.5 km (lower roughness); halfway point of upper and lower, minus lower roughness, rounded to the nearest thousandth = 0.011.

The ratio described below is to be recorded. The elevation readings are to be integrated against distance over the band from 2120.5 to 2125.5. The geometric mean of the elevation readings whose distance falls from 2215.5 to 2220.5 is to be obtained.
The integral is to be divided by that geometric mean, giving 4.5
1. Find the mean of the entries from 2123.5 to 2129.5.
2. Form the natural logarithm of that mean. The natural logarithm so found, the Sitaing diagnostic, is 0.46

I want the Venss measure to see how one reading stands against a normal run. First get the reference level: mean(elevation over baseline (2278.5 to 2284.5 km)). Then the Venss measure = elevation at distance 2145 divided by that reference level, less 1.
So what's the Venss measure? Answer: -0.45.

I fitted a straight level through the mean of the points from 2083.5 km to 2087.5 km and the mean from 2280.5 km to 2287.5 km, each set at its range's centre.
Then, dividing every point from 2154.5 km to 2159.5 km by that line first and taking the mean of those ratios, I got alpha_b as 1.26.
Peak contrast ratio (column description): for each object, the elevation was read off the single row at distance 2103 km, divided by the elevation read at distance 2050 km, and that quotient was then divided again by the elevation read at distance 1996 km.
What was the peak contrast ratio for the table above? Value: 0.52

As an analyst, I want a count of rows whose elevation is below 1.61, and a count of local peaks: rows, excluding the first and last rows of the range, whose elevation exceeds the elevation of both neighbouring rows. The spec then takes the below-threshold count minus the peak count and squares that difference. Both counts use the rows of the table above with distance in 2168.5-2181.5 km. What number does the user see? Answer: 25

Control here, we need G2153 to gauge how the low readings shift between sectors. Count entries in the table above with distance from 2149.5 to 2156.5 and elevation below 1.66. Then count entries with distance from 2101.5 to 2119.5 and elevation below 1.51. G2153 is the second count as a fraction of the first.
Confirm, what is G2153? 1.43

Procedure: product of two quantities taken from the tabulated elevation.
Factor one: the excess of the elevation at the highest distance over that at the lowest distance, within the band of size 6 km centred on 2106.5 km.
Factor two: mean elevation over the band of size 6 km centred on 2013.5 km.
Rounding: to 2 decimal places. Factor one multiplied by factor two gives 0.13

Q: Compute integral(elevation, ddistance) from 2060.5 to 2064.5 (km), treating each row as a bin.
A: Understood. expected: 5.6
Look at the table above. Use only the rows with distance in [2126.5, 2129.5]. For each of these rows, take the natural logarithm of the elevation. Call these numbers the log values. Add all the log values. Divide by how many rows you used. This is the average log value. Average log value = 0.43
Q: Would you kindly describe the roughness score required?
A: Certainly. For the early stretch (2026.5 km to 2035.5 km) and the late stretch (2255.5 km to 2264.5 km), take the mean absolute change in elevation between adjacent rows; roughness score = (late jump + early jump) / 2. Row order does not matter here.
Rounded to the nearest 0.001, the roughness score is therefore 0.048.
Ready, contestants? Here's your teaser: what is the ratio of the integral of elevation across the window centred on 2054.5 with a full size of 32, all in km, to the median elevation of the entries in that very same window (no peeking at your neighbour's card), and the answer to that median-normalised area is 32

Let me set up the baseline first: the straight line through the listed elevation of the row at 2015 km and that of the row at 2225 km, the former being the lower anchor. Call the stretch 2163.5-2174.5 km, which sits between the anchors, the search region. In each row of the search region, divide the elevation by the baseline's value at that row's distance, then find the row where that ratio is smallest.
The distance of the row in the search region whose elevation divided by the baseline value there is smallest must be 2169 km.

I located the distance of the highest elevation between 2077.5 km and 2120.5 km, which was 2115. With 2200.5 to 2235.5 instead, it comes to 2203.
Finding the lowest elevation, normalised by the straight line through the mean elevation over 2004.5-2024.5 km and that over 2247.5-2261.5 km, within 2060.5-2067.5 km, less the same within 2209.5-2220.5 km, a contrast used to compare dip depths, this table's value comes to -0.14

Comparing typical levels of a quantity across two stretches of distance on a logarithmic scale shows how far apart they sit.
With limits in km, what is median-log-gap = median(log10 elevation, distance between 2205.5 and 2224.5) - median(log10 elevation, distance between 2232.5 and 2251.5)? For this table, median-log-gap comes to -0.02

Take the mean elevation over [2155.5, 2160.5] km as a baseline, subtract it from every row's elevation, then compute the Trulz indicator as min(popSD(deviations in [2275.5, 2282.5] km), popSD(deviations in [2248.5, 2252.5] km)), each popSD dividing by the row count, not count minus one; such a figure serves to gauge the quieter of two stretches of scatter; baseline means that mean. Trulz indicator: 0.076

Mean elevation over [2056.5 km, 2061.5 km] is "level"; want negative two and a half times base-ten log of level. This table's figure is -0.35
